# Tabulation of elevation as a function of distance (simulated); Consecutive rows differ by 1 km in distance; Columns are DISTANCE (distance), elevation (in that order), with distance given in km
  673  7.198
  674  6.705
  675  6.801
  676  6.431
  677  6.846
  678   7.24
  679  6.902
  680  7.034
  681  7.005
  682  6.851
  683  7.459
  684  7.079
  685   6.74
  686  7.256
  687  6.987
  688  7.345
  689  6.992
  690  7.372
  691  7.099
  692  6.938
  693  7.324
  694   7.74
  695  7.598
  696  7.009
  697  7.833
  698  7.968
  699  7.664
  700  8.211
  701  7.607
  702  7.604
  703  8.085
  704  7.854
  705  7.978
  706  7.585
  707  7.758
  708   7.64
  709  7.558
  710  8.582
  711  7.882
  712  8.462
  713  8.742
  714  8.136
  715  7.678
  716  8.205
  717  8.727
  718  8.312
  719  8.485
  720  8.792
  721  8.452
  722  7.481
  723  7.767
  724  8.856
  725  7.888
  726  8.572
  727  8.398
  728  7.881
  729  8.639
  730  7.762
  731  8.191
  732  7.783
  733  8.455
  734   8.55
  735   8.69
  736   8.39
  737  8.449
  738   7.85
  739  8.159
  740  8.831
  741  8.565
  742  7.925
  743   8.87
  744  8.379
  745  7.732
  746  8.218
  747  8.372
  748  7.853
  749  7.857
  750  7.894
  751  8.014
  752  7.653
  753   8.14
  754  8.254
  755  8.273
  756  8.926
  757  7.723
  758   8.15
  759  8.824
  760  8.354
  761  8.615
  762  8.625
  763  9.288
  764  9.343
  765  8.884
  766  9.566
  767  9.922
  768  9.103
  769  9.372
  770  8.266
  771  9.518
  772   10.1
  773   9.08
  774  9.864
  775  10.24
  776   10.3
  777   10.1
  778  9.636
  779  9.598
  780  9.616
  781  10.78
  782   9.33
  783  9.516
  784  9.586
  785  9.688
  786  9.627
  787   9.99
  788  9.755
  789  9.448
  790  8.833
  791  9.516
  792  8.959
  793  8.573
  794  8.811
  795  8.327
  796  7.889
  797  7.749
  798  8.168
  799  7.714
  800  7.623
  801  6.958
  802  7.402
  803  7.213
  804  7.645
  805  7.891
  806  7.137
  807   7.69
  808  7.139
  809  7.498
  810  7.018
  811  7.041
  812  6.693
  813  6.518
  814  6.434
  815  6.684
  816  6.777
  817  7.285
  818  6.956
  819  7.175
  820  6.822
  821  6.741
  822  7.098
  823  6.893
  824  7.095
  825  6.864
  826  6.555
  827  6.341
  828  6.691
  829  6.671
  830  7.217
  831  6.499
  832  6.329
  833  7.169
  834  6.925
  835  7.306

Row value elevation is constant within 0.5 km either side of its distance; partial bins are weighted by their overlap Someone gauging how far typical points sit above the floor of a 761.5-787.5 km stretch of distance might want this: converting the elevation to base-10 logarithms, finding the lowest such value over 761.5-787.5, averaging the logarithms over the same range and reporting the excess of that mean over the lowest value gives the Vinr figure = 0.063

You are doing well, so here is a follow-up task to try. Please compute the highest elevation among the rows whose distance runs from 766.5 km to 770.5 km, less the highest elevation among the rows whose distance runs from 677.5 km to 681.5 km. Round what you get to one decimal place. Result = 2.7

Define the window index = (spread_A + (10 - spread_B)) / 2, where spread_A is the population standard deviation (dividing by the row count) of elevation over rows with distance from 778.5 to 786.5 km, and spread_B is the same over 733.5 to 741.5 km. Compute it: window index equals 5.06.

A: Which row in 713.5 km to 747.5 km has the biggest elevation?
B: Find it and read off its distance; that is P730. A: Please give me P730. 743 km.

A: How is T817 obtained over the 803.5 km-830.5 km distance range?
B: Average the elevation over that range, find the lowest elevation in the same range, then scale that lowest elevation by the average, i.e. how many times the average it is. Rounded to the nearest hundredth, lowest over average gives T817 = 0.91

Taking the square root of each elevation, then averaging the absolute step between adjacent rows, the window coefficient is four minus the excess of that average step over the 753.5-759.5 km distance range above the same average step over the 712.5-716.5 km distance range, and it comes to 3.990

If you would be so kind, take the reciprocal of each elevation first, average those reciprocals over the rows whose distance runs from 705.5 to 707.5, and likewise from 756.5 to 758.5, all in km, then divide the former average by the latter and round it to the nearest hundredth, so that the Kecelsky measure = 1.03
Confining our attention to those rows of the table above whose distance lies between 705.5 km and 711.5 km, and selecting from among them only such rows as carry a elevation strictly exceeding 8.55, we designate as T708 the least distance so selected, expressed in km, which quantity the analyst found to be 710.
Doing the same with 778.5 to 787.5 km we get 779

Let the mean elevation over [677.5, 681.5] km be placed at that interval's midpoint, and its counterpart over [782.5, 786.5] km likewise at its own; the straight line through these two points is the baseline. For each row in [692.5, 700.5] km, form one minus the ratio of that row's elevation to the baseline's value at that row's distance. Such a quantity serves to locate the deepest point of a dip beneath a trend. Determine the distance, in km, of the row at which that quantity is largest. 696 km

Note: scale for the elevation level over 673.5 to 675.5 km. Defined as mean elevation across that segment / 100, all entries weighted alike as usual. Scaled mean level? 0.068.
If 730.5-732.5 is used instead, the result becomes 0.080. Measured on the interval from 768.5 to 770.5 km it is 0.088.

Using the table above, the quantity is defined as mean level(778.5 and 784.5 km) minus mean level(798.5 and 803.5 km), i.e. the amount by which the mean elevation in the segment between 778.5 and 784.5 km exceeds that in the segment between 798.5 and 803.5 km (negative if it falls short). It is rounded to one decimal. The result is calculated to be 2.4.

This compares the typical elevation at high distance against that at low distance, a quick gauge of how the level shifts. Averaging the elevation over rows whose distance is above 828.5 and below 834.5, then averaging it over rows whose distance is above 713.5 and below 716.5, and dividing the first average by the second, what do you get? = 0.850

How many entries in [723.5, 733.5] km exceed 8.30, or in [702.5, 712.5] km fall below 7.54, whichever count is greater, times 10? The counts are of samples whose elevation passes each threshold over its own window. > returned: 50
